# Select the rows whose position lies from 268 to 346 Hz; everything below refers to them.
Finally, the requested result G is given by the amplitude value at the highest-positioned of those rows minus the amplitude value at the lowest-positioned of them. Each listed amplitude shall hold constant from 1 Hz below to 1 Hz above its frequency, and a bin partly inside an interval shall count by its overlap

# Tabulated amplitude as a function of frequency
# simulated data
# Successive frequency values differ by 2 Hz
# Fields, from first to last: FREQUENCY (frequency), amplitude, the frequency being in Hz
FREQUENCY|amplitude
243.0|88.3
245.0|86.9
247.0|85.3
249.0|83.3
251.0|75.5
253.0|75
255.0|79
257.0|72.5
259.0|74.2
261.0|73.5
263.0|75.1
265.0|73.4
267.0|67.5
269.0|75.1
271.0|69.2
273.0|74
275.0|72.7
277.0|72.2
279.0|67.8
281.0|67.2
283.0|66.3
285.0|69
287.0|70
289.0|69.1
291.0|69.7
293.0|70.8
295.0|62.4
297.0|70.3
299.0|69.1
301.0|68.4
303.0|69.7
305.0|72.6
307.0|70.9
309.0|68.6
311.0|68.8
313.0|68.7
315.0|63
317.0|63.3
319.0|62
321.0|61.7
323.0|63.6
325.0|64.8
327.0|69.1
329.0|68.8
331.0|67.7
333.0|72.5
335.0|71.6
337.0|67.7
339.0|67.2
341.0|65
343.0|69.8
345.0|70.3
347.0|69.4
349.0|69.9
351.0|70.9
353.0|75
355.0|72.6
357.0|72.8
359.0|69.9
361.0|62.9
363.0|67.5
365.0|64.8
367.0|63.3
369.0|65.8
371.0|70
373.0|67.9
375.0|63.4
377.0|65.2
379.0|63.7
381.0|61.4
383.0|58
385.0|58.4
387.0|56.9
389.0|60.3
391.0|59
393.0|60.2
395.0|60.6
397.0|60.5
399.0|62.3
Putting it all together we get -4.8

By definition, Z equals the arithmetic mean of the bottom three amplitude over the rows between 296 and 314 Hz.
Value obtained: 69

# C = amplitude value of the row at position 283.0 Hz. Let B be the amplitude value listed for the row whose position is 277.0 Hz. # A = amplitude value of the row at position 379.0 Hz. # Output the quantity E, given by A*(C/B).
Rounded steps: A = 63.7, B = 72.2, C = 66.3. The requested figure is 58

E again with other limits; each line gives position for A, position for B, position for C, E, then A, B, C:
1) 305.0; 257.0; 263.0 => 75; 72.6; 72.5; 75.1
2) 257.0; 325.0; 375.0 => 71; 72.5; 64.8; 63.4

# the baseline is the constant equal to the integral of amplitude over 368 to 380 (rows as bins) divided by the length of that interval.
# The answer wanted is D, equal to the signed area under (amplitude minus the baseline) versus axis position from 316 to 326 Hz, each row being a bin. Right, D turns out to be -29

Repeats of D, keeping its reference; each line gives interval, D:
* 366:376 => 1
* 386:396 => -66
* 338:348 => 23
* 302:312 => 41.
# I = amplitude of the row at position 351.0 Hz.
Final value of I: 70.9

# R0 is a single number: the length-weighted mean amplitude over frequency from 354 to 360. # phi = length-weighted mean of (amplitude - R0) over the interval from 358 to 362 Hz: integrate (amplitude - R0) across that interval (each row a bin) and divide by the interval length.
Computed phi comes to -5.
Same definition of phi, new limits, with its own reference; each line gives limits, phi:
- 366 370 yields -7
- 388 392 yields -12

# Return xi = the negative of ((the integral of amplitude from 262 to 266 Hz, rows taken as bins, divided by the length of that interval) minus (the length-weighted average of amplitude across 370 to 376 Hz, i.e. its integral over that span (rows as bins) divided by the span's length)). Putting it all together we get -7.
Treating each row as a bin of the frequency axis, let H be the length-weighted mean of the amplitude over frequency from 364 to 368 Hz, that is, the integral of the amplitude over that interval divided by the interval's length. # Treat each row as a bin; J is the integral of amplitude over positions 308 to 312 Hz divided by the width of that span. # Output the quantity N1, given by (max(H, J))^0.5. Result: 8.29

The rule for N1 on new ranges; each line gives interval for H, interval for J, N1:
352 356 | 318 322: 8.59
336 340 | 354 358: 8.53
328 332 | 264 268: 8.39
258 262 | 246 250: 9.18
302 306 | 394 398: 8.44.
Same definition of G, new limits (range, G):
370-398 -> -9.5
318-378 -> 3.2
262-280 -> -7.3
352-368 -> -11.7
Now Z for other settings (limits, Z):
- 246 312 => 65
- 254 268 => 71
